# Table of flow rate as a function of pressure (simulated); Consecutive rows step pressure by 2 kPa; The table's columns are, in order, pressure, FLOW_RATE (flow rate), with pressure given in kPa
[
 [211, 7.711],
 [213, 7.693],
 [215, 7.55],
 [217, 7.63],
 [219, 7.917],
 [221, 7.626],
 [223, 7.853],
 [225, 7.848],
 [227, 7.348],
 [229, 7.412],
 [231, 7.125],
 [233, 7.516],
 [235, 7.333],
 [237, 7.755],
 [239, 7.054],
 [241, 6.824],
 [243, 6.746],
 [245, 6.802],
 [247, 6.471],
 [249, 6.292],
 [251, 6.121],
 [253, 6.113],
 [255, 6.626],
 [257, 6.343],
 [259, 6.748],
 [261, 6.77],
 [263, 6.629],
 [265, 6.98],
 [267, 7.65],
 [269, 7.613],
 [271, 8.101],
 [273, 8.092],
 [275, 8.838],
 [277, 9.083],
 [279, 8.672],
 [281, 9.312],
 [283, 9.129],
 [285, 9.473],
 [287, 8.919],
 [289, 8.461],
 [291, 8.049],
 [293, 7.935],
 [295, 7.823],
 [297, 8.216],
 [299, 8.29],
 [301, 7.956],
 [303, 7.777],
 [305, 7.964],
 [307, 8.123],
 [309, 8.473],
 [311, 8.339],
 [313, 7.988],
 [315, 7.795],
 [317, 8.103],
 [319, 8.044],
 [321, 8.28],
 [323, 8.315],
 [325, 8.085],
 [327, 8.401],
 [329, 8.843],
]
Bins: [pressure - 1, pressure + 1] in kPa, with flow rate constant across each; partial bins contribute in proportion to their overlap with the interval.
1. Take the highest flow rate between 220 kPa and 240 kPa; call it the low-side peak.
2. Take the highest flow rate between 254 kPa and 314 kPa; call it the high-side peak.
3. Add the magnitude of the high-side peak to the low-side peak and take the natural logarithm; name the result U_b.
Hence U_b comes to 2.85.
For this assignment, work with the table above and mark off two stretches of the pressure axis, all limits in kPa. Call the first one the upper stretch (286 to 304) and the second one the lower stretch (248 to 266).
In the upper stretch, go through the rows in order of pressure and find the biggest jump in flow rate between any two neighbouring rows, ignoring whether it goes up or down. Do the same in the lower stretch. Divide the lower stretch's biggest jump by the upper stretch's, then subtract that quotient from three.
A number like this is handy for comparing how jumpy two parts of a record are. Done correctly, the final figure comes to 1.9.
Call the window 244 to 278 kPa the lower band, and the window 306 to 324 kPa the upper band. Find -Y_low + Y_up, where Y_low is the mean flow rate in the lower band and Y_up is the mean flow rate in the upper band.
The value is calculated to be 1.0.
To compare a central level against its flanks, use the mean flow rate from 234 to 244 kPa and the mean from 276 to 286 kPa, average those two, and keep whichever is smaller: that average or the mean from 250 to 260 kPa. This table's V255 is 6.39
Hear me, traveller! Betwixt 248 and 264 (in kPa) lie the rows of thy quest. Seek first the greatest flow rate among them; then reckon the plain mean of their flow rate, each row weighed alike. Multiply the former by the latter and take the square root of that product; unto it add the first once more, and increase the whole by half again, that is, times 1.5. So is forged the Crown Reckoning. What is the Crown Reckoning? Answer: 20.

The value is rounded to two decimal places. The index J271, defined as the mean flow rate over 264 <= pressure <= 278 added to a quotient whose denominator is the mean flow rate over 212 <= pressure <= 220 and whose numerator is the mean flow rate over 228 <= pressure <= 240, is 9.01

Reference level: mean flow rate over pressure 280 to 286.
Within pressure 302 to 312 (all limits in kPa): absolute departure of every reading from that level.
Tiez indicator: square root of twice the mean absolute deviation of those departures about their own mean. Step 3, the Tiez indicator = 0.66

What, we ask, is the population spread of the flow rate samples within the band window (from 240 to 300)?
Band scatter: 1.0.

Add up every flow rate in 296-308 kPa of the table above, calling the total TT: 48.3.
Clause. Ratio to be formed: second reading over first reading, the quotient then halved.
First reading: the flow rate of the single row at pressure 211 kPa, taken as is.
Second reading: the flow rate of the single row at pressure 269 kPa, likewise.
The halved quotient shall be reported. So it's 0.49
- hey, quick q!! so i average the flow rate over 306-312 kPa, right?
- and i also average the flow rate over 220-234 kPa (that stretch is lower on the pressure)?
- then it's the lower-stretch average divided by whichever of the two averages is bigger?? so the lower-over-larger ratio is 0.91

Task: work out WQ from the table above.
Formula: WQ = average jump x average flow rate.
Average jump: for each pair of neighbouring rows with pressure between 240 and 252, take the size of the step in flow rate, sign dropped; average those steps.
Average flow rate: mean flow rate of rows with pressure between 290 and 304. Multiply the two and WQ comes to 1.3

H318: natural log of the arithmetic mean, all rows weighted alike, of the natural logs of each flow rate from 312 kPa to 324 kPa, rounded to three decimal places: 0.737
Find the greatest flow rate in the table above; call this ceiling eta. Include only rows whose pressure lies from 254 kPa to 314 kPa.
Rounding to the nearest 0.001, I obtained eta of 9.473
